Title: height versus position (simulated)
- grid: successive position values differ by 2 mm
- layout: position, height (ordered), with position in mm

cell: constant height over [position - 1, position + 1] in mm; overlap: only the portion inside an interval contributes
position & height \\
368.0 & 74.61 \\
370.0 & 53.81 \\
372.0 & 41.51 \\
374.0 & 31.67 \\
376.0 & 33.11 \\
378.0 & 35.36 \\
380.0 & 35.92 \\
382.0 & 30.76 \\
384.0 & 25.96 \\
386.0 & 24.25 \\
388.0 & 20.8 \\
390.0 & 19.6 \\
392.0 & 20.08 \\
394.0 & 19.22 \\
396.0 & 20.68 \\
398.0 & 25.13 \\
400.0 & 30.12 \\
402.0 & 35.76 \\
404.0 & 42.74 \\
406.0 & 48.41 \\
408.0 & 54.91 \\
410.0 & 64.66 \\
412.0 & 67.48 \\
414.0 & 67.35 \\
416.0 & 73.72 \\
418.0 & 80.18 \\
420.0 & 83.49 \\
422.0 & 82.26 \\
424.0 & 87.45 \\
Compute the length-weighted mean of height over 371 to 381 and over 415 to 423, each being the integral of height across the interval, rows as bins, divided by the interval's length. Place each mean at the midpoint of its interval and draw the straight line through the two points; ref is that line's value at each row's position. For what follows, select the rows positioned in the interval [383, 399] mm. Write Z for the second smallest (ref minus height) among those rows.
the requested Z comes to 22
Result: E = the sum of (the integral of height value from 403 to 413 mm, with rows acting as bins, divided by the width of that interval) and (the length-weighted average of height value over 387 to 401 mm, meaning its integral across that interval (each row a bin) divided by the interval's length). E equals 78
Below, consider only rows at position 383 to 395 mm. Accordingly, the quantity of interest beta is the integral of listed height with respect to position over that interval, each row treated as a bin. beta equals 260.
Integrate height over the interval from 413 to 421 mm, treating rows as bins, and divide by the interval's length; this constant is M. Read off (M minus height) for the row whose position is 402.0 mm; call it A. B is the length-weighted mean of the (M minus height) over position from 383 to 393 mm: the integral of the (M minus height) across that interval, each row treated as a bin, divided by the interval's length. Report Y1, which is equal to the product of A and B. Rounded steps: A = 40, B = 54.0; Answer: 2185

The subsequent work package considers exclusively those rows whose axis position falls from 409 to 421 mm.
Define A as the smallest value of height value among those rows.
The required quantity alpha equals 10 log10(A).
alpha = 18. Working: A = 64.66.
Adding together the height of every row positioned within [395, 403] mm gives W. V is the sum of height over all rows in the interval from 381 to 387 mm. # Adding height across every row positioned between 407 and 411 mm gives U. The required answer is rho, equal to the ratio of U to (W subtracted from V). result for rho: -4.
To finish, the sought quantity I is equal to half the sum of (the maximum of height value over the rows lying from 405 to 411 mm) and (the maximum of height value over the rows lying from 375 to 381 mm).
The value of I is 50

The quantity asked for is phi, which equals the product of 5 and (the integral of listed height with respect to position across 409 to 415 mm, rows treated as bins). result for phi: 1995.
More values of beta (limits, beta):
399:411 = 553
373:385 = 386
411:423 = 909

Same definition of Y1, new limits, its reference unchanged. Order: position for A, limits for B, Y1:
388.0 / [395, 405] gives 2509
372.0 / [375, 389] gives 1620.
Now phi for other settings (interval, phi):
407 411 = 1196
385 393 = 847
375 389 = 2062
